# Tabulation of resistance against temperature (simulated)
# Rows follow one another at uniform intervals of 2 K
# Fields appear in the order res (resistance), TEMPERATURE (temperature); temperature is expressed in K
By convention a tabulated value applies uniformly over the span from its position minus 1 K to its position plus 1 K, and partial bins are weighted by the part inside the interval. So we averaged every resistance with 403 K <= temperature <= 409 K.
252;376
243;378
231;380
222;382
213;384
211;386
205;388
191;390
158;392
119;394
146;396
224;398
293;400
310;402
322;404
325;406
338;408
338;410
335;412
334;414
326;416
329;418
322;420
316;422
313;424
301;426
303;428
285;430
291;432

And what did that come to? 328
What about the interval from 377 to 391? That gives 217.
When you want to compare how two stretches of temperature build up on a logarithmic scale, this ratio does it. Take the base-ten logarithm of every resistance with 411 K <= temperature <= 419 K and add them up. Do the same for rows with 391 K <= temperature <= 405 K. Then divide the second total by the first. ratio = 1.6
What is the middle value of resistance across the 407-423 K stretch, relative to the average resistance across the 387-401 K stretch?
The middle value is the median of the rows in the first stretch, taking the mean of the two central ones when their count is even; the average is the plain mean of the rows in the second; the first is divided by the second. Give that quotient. 1.74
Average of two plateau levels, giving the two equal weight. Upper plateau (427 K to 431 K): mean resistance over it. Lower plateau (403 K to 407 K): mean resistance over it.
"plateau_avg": 309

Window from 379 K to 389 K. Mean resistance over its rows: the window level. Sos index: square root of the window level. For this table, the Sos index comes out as 14.7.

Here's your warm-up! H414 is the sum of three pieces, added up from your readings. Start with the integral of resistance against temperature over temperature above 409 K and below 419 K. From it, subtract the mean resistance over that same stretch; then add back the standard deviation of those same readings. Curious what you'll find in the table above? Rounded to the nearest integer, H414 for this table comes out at 2996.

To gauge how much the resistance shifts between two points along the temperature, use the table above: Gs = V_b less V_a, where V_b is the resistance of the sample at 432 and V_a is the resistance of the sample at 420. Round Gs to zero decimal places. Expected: -31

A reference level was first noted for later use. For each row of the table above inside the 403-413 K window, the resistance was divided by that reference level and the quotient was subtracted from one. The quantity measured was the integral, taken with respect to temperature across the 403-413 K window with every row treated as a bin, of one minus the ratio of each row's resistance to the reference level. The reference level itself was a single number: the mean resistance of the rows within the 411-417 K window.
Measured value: 0.0 K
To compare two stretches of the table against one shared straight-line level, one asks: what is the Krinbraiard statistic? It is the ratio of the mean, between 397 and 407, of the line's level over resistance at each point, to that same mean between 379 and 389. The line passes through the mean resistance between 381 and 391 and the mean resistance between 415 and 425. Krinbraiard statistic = 0.96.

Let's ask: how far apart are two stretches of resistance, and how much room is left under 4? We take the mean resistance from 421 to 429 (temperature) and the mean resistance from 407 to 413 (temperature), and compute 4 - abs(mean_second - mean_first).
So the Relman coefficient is -25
